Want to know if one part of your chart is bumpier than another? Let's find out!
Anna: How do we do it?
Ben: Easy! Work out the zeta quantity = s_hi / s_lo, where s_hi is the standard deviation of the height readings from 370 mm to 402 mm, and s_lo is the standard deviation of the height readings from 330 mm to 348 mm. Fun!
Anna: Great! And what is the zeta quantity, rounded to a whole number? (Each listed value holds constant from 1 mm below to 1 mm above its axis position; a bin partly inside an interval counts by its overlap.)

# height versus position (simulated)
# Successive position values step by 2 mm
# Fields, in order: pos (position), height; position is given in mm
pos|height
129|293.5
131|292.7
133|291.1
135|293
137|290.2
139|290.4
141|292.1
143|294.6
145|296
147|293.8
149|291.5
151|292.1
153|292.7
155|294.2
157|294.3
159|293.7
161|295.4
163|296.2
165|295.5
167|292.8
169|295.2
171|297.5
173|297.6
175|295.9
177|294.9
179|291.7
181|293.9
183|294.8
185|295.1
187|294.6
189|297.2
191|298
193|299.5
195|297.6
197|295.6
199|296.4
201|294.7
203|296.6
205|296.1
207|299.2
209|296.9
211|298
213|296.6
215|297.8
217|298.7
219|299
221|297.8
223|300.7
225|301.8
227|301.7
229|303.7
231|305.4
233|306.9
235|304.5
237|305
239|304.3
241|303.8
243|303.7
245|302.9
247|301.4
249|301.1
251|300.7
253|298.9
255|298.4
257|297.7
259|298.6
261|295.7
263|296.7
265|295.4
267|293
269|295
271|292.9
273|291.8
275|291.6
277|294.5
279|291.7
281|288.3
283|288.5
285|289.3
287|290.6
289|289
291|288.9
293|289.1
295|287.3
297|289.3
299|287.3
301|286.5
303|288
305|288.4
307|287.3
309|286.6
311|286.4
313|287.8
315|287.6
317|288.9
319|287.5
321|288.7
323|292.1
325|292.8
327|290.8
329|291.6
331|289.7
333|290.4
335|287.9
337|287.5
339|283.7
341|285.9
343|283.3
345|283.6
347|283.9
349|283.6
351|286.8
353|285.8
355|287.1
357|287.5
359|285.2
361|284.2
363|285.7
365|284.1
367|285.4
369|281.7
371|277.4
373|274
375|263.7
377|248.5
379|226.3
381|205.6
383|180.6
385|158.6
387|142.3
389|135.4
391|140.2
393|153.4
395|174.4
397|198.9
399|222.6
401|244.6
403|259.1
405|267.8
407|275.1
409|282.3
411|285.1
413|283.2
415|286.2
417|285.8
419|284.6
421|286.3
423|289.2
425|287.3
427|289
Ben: 18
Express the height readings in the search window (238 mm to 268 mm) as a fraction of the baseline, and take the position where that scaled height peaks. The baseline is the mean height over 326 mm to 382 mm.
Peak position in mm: 239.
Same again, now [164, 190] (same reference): 173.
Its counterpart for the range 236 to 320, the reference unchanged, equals 237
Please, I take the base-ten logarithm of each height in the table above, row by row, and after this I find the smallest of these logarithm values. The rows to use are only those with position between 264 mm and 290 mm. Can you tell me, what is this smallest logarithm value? 2.46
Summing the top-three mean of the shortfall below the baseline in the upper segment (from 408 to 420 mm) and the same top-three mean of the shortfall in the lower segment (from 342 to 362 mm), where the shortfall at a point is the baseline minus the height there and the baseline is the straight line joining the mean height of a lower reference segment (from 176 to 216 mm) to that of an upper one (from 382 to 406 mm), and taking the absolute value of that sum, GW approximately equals 170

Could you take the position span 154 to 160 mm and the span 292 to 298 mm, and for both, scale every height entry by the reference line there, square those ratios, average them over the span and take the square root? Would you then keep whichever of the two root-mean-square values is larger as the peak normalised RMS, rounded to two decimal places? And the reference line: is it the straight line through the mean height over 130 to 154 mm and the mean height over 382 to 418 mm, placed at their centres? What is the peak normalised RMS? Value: 1.15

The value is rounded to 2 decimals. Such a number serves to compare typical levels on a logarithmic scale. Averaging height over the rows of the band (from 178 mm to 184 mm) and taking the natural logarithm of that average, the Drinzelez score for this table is 5.68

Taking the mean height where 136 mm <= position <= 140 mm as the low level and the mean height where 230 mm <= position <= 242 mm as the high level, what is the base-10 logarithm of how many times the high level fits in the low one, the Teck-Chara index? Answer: -0.021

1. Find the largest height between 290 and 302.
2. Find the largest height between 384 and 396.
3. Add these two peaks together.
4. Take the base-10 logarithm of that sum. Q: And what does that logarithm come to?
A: 2.666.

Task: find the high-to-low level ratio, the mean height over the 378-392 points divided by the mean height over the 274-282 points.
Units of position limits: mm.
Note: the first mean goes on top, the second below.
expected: 0.58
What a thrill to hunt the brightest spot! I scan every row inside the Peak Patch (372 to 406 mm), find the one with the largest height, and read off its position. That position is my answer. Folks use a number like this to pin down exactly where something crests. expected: 373 mm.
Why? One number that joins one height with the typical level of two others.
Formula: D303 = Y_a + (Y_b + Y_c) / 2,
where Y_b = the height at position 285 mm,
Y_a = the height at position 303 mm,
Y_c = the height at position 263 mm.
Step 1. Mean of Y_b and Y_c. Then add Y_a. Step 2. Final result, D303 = 581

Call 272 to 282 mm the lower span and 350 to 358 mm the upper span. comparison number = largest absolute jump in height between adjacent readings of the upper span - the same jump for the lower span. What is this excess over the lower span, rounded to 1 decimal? -2.1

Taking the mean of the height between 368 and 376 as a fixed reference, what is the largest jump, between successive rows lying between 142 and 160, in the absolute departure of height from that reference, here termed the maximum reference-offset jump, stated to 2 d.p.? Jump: 2.30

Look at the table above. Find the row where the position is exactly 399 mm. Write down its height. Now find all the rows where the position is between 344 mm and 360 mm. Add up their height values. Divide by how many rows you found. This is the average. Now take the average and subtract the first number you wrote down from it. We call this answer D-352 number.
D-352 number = 63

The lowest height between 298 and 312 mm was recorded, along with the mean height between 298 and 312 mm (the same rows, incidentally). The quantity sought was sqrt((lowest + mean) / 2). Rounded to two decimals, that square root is 16.94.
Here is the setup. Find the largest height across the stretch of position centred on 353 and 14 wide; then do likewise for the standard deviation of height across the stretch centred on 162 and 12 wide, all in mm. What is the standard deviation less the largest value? -286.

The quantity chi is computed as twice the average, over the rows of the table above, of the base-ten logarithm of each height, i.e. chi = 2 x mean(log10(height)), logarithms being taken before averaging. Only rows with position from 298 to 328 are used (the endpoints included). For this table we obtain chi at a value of 4.920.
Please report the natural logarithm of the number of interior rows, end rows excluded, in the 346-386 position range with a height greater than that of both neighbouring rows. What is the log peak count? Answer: 1.4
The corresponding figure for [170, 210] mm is 1.8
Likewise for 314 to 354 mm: 1.9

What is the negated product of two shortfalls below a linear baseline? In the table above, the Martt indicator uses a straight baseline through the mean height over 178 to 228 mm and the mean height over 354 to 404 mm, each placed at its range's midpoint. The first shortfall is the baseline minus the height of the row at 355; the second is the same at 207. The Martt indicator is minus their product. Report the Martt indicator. -163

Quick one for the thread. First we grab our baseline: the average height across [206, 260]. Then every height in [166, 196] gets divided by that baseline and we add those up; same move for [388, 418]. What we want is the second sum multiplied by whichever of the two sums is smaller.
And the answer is 135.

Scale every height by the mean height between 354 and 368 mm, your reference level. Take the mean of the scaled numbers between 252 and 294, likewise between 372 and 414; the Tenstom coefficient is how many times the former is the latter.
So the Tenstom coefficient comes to 1.33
